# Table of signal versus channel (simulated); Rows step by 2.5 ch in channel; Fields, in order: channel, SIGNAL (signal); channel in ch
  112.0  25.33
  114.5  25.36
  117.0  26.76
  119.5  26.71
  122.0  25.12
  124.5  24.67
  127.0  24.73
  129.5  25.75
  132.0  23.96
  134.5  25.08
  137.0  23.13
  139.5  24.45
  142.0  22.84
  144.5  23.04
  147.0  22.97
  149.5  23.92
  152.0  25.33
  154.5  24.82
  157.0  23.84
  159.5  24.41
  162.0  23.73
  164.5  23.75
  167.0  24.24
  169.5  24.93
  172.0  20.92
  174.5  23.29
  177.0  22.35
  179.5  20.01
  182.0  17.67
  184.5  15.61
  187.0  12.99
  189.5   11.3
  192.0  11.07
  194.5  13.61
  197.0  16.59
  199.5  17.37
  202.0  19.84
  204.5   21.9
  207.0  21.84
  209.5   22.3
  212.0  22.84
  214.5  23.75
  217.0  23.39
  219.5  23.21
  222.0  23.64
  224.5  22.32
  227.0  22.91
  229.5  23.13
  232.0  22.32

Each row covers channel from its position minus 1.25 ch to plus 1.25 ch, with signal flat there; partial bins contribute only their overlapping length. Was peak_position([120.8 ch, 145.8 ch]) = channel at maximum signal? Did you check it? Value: 129.5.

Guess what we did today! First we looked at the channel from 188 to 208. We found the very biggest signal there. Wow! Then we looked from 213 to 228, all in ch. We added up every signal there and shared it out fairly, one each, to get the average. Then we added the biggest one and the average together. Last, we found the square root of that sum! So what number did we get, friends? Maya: 6.72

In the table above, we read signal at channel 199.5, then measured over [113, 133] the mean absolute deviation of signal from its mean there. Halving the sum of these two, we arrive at 9.1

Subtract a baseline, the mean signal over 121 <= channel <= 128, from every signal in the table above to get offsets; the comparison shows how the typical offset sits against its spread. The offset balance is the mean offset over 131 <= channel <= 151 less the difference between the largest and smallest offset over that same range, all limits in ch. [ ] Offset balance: -3.4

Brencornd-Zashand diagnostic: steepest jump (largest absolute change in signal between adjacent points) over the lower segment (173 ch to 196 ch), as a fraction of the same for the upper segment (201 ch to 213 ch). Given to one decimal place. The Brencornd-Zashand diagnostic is 1.3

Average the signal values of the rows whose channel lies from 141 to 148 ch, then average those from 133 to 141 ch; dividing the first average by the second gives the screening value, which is 0.95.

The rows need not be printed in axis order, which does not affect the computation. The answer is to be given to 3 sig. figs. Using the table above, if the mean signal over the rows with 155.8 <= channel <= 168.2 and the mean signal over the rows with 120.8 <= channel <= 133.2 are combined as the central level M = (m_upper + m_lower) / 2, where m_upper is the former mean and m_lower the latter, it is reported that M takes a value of 24.4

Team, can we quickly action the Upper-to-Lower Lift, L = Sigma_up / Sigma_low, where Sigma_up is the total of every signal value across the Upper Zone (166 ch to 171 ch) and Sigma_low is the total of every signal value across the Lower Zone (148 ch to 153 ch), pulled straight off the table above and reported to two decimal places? 1.00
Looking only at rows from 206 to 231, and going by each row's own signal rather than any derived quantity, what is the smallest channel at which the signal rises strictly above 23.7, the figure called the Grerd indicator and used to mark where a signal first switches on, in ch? 214.5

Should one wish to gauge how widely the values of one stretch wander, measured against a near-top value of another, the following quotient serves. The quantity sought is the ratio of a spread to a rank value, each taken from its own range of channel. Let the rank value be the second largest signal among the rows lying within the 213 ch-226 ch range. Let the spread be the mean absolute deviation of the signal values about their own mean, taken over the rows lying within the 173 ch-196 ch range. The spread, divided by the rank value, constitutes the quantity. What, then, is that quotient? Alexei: 0.17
